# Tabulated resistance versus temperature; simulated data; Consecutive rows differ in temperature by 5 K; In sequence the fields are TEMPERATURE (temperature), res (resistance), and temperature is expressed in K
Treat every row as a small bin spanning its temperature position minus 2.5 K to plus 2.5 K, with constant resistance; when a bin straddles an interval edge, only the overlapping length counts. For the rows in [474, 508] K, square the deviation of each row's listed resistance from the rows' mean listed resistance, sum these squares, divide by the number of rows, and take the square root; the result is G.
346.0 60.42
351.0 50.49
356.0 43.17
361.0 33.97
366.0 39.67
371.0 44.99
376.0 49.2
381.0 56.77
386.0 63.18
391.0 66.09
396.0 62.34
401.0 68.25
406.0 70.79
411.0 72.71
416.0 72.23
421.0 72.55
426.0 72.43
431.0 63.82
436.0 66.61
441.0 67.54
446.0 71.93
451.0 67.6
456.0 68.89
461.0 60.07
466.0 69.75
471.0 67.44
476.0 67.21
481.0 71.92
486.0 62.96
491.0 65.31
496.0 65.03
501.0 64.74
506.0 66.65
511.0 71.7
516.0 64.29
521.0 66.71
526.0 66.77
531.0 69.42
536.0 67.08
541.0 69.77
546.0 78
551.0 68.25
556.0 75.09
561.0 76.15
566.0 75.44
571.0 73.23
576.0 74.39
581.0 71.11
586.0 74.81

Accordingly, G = 2.6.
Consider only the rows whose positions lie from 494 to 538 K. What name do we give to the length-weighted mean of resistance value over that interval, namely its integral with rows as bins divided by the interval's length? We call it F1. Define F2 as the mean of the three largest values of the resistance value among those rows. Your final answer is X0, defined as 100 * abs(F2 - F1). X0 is 245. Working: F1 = 67.0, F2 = 69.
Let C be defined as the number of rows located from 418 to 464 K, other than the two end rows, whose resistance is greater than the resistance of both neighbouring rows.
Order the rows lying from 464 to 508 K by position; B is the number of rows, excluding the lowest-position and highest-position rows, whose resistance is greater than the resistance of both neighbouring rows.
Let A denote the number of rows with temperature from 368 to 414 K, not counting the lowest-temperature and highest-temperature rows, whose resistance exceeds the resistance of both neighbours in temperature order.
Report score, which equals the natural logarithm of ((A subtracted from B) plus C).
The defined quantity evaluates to 1.10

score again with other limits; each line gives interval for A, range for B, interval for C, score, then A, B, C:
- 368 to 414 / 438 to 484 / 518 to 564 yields 1.39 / 1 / 3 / 2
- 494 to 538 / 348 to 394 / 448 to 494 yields 0.00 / 2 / 0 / 3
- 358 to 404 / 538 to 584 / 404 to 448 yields 1.39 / 1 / 3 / 2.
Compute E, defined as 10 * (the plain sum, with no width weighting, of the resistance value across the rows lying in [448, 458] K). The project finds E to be 1365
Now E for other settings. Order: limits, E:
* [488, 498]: 1303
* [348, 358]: 937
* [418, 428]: 1450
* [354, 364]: 771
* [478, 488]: 1349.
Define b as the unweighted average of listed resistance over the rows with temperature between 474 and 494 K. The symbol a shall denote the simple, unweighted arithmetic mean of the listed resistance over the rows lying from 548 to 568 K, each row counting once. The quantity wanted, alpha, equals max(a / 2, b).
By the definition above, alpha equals 67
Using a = 74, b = 67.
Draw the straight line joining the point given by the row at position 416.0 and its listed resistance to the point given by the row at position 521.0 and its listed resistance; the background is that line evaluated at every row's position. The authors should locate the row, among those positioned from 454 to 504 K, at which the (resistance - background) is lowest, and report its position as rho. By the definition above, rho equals 461.0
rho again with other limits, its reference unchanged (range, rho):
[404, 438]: 431.0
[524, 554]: 526.0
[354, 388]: 361.0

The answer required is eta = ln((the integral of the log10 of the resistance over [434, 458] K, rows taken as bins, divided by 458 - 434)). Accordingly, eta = 0.607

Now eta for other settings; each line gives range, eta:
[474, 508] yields 0.599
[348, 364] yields 0.487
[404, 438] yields 0.613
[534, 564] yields 0.620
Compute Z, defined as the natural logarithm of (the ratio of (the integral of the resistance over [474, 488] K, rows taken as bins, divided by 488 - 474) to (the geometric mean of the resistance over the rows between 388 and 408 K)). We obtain 0.01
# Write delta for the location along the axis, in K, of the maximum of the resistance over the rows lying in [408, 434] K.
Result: 411.0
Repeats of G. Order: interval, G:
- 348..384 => 7.0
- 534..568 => 4.0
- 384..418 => 3.9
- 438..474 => 3.4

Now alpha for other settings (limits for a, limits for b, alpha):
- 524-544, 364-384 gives 48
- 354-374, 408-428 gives 72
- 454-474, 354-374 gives 40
